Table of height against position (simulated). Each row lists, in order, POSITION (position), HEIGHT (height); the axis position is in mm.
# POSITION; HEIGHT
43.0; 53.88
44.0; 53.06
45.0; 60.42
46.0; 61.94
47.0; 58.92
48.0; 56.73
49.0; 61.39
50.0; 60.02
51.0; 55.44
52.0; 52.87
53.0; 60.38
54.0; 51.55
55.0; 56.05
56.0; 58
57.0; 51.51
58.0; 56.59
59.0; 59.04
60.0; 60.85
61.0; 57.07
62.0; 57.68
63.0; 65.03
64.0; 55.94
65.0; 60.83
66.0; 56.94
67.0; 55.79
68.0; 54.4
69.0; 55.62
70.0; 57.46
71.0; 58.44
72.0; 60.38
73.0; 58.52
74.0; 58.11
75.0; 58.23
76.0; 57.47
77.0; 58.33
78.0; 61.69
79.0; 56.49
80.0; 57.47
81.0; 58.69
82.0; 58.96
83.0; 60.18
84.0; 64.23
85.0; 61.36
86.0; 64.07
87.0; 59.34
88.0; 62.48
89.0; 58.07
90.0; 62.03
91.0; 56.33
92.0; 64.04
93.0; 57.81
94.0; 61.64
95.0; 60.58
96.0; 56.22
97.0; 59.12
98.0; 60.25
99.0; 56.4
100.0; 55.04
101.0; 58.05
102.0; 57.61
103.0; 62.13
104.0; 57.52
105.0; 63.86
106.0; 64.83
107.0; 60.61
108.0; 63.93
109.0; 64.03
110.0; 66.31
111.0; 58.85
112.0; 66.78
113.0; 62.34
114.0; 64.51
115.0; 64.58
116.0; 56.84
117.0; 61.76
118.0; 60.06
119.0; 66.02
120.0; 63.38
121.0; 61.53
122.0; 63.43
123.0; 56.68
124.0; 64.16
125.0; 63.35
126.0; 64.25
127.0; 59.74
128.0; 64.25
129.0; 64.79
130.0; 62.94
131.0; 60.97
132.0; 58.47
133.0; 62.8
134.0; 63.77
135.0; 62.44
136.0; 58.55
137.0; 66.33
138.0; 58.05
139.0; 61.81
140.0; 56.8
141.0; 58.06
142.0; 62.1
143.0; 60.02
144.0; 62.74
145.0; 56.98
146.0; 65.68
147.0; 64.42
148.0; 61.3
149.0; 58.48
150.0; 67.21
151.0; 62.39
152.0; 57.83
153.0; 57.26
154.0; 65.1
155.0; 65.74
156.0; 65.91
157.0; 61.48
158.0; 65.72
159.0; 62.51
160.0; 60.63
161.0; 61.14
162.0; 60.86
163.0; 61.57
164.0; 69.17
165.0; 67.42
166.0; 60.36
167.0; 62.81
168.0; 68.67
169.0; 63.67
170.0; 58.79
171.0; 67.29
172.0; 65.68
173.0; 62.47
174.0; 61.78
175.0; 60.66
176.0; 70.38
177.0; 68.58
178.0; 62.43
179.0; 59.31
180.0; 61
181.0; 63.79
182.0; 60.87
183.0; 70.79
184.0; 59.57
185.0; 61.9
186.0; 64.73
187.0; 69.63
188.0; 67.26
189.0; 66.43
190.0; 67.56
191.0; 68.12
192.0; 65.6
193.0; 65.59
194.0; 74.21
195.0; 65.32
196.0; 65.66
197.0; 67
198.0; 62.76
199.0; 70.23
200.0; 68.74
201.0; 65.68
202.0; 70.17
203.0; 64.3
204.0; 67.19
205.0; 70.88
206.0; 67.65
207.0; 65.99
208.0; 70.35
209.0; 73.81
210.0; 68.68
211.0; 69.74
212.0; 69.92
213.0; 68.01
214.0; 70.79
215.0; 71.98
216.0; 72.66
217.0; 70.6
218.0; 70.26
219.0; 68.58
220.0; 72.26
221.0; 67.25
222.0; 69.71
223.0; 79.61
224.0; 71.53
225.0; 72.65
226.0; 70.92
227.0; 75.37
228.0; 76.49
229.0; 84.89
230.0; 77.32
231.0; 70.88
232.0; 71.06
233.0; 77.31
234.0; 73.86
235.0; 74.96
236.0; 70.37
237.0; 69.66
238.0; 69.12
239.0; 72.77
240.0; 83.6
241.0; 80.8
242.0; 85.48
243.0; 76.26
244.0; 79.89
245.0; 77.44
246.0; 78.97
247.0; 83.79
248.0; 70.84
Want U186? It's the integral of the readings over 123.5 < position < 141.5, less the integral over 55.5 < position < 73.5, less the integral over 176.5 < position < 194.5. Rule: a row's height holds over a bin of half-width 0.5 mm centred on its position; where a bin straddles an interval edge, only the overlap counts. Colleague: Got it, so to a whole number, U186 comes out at -1106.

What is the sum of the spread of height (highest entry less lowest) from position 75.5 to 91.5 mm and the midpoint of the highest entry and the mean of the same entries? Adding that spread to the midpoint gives 69.9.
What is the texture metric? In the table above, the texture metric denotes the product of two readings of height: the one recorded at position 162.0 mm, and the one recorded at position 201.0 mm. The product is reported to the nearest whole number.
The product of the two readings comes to 3997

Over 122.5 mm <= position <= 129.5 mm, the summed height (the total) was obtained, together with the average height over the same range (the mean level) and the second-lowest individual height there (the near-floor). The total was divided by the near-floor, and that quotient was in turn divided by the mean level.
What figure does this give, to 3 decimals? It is 0.117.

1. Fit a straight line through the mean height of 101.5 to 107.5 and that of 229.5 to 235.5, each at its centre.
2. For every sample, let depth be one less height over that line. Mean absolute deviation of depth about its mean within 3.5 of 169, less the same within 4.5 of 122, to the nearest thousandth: 0.009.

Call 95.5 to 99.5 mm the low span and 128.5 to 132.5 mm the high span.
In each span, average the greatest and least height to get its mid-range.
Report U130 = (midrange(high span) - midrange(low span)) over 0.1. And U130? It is 34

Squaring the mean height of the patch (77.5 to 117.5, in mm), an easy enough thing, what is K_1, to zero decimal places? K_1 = 3682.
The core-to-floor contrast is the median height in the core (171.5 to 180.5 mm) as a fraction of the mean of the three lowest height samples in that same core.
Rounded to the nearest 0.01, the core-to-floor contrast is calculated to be 1.03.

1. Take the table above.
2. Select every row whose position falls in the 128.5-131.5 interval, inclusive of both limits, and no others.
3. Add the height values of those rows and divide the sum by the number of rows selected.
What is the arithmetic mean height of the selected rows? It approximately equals 62.9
